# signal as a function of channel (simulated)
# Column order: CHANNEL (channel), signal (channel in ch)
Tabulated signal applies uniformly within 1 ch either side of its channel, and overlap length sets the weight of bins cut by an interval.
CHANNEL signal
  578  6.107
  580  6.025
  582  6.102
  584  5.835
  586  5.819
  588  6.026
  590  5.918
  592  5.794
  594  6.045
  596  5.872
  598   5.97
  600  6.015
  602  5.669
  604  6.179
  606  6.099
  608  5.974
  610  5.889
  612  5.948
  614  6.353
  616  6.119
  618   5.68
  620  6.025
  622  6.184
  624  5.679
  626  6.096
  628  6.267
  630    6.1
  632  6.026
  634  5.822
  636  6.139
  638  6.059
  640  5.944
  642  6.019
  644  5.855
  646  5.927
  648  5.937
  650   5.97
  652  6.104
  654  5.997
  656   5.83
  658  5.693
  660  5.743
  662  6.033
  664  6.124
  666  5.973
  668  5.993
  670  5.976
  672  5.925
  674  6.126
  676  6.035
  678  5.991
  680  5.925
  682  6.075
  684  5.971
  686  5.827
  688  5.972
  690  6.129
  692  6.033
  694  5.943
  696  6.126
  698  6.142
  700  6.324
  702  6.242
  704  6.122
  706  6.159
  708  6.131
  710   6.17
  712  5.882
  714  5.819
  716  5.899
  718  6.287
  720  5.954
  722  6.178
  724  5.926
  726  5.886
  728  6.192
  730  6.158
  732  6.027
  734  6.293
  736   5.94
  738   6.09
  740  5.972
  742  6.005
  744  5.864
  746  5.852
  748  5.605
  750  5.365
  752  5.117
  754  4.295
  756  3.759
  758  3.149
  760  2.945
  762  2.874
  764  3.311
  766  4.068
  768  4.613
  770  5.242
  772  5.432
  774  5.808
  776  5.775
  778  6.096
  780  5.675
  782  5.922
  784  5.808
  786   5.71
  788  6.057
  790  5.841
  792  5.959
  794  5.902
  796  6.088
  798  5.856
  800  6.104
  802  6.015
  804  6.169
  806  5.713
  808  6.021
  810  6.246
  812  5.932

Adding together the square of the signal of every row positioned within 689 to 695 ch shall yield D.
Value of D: 109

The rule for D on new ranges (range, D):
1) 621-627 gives 108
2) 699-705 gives 116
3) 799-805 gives 111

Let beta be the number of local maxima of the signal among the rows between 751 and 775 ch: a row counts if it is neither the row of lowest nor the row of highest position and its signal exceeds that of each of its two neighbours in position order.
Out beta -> 0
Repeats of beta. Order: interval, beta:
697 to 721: 4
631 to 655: 3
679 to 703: 3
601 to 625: 3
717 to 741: 4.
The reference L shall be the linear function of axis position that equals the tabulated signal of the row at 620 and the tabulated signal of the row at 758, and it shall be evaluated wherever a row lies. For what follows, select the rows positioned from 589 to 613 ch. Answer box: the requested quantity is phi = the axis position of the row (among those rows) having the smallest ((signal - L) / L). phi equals 592 ch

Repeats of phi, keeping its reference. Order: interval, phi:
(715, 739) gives 716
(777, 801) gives 780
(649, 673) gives 658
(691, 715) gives 694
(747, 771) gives 762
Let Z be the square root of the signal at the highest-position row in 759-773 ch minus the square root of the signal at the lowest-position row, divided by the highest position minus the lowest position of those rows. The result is 0.051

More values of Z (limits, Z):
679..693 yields 0.002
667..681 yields -0.001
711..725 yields 0.001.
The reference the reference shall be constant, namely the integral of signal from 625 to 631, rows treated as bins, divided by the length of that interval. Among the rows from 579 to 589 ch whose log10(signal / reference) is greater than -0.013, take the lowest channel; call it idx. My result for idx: 580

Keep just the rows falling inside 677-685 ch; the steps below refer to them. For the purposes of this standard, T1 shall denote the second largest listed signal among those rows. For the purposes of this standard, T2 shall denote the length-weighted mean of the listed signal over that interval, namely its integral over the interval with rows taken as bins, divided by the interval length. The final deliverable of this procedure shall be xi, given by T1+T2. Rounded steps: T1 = 5.991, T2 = 5.99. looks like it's 12.0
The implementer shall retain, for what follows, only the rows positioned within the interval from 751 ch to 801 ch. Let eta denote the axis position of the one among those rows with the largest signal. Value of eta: 800 ch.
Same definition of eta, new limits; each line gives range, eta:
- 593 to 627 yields 614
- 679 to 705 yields 700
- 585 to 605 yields 604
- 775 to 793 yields 778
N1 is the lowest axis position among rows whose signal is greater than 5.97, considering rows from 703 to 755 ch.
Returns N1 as 704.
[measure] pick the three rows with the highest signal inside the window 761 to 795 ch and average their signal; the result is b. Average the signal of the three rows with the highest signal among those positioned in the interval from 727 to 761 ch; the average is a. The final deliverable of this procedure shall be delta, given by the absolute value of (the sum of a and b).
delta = 12.3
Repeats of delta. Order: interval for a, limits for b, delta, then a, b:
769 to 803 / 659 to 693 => 12.2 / 6.10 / 6.13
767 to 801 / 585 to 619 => 12.3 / 6.10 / 6.22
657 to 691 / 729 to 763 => 12.3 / 6.13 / 6.18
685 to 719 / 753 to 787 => 12.2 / 6.28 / 5.94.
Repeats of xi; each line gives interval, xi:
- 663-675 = 12.1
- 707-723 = 12.2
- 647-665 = 12.0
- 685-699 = 12.2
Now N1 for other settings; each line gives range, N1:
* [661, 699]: 662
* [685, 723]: 688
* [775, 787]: 778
